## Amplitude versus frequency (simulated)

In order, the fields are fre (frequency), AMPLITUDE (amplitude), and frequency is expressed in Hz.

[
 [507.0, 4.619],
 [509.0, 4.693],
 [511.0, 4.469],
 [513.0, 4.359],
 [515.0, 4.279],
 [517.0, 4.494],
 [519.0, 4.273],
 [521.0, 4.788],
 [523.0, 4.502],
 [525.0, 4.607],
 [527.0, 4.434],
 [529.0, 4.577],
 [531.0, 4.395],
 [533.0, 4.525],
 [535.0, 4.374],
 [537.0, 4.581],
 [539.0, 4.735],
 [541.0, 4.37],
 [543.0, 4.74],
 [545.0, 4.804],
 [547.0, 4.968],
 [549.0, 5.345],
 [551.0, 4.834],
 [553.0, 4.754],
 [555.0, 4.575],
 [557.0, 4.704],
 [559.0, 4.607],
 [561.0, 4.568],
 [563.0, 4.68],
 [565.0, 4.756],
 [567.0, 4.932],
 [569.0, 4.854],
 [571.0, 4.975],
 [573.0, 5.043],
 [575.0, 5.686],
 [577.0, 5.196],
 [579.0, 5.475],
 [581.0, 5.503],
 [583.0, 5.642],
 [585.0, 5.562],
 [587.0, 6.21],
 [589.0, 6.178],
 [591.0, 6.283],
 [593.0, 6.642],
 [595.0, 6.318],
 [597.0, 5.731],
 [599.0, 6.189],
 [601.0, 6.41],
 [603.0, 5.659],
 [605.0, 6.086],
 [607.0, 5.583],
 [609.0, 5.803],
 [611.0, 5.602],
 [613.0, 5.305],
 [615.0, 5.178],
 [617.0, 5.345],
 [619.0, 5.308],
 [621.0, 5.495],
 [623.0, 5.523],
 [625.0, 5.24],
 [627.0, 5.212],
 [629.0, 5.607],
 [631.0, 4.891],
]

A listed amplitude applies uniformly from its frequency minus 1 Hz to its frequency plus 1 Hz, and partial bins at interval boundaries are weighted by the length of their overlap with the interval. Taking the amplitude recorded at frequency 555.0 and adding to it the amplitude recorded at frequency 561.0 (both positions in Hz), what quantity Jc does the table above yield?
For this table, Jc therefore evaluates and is 9.1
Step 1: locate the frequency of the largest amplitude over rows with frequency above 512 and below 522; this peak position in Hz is 521.0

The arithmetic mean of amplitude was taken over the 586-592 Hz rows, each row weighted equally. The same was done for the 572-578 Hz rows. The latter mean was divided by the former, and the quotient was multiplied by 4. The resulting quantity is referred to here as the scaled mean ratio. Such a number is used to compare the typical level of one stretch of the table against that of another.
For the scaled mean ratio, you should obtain 3.41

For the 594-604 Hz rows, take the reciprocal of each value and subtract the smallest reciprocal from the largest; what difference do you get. 0.021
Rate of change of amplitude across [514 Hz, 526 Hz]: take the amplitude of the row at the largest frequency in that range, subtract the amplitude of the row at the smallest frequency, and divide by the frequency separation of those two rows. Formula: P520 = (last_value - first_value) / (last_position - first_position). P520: 0.03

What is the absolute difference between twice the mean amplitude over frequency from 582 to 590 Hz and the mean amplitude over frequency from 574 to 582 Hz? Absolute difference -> 6.3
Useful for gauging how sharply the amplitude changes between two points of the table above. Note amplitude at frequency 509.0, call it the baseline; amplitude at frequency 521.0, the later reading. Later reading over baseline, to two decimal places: 1.02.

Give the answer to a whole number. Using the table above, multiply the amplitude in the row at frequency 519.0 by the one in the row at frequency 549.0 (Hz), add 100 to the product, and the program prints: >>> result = 123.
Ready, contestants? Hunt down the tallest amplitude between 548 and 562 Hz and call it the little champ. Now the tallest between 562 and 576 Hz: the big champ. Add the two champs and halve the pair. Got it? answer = 5.5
